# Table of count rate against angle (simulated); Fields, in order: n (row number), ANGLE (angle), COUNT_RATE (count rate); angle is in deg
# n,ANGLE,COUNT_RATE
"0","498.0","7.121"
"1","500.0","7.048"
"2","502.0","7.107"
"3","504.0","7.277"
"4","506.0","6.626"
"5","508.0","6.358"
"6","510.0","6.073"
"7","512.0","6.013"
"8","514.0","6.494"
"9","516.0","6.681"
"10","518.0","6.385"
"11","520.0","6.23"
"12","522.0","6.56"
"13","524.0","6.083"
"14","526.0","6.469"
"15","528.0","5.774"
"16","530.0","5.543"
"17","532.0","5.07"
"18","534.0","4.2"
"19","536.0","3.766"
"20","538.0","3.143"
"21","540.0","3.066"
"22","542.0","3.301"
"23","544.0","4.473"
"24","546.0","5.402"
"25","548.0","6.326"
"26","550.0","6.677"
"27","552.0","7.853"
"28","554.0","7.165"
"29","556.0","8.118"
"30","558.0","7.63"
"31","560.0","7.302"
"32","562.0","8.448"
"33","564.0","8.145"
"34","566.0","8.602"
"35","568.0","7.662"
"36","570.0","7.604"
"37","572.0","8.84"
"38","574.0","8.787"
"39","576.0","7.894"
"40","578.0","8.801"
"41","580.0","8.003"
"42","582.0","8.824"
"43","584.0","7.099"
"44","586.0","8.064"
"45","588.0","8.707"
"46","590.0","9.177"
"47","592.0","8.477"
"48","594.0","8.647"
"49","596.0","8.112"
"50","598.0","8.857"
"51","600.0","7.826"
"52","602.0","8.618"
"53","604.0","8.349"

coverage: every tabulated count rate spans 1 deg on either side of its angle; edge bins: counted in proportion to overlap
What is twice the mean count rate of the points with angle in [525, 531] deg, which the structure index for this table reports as 12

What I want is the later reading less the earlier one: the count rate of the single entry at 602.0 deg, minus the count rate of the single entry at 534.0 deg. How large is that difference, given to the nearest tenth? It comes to 4.4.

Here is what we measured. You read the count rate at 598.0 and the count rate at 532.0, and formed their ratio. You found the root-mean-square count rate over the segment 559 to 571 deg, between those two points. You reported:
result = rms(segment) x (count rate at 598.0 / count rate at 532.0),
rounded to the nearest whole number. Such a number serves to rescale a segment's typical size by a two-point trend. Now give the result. 14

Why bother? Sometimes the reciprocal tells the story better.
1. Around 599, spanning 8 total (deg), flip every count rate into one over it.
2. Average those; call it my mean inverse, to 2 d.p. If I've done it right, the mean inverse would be 0.12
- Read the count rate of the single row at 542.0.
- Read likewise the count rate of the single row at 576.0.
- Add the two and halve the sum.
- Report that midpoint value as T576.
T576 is 5.6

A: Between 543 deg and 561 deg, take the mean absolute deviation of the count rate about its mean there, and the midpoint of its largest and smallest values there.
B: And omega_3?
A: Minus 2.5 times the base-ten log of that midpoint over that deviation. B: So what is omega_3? -2.1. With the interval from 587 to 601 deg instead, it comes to -3.5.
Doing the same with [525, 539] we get -1.7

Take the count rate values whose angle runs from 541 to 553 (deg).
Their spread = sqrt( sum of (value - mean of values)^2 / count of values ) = 1.5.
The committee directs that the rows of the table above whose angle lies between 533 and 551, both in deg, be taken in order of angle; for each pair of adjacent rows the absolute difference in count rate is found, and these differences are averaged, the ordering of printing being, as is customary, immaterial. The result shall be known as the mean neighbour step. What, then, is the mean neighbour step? 0.59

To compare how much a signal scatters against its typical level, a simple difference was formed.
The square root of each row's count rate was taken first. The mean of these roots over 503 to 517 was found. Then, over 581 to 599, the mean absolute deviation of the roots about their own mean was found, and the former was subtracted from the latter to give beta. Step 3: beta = -2.47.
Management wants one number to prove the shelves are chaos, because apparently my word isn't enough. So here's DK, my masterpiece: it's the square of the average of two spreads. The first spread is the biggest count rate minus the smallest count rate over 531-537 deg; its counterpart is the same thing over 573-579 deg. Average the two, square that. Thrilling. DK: 1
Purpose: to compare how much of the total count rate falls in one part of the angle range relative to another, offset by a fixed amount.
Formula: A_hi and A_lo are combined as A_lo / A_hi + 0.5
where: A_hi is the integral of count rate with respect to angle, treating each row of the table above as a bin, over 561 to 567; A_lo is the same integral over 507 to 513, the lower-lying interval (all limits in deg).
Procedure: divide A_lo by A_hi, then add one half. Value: 1.23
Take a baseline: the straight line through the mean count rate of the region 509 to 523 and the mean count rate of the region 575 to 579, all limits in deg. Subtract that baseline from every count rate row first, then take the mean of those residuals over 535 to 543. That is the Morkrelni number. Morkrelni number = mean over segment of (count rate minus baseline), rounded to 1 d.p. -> -3.8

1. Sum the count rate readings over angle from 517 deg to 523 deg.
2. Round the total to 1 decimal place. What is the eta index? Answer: 19.2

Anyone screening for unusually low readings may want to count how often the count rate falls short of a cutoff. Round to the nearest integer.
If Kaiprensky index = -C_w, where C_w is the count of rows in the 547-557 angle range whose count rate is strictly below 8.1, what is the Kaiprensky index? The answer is -4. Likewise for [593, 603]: -1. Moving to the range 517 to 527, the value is -5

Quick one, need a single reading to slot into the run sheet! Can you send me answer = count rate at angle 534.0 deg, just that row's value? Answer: 4.2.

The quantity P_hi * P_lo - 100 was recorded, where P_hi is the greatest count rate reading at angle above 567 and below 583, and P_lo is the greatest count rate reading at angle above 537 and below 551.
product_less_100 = -41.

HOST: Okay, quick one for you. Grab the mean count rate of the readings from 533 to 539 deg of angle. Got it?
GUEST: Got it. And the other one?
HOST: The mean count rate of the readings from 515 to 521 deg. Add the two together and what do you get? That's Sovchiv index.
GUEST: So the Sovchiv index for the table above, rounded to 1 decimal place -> 10.1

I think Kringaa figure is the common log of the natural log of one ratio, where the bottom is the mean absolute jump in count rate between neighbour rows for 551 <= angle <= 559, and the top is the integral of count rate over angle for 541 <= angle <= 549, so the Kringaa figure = 0.603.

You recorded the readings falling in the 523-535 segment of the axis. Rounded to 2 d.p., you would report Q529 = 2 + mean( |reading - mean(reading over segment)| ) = 2.59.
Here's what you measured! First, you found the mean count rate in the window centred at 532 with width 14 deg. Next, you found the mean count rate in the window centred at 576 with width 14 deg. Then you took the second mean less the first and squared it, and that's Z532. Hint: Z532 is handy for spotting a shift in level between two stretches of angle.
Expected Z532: 13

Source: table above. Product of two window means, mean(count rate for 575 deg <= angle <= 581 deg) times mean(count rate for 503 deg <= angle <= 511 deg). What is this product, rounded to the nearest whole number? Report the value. 54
